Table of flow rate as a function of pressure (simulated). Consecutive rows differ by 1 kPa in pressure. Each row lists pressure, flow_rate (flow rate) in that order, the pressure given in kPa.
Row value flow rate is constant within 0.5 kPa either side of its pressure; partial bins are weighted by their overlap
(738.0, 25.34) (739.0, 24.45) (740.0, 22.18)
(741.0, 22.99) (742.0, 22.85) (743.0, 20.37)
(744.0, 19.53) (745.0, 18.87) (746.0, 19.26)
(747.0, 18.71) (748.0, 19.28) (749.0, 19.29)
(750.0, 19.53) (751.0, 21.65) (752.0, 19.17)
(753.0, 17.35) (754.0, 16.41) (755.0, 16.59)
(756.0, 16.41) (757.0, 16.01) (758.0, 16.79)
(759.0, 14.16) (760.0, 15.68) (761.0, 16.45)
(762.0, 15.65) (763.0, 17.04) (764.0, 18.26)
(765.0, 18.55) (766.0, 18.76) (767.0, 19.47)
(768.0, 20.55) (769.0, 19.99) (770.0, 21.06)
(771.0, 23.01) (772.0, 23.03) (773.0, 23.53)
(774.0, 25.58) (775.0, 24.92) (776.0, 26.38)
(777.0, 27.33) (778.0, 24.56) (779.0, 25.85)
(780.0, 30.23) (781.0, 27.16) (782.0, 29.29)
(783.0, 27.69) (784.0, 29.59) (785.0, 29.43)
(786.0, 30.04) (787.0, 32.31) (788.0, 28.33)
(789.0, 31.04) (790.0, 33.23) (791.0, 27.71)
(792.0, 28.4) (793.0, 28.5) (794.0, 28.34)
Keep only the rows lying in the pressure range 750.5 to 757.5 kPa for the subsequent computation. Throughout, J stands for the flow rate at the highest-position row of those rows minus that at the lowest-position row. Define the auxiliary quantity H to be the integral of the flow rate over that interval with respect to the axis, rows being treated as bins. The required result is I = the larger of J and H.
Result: 124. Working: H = 124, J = -5.6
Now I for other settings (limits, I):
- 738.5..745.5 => 151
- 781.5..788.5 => 207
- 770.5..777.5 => 174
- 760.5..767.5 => 124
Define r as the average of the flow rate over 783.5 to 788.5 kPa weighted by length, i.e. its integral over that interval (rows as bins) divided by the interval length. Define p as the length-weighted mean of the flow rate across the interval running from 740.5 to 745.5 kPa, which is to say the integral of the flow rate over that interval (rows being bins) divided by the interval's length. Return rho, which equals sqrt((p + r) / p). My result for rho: 1.56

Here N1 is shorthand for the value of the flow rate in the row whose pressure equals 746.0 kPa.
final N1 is 19.26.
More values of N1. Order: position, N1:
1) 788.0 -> 28.33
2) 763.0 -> 17.04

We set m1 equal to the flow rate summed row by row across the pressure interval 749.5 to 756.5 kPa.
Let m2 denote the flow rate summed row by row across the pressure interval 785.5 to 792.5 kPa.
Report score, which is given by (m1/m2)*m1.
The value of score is 77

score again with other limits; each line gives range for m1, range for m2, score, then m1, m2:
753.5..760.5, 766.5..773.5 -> 83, 112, 151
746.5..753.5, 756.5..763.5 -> 163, 135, 112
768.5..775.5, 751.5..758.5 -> 219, 161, 119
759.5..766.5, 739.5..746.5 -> 99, 120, 146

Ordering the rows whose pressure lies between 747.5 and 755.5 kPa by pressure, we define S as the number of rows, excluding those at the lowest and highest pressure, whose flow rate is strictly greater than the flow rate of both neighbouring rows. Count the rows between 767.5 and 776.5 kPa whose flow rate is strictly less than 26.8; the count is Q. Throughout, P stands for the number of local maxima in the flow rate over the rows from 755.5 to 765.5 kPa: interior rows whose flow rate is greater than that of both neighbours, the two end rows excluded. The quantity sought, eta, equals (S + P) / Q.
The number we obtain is 0.3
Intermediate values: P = 2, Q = 9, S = 1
